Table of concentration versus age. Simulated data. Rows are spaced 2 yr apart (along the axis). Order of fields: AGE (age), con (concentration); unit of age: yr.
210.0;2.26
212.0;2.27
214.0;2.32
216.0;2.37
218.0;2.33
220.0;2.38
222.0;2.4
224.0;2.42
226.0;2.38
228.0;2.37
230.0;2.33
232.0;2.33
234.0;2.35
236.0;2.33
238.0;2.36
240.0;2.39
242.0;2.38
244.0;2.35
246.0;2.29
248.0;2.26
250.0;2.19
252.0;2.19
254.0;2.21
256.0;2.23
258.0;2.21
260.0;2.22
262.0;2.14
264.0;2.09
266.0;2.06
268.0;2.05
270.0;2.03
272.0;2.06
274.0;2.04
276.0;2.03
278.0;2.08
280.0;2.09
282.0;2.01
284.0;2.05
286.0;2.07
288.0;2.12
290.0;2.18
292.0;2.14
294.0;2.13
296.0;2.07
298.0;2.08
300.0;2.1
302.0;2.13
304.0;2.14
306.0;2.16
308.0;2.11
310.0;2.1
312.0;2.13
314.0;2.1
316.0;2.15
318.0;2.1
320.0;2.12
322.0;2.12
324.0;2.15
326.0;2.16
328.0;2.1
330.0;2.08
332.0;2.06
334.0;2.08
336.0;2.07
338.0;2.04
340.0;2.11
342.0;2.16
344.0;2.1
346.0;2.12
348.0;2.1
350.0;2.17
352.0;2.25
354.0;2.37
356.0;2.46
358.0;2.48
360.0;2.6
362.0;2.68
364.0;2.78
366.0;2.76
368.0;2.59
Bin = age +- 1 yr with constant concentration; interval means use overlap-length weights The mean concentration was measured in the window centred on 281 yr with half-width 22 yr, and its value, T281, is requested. 2.09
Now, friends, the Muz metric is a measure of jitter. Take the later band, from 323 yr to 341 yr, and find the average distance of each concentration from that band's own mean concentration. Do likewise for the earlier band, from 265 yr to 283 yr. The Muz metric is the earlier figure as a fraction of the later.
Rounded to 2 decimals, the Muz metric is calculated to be 0.63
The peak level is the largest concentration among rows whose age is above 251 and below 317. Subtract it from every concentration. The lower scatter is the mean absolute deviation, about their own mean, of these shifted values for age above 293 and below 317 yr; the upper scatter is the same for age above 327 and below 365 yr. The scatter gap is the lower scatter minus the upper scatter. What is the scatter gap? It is -0.17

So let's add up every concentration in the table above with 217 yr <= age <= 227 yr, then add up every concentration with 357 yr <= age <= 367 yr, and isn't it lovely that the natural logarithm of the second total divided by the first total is 0.11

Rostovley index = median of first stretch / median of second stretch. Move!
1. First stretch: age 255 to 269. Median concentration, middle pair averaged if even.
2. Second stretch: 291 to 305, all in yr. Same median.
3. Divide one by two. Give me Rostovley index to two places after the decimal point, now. 1.00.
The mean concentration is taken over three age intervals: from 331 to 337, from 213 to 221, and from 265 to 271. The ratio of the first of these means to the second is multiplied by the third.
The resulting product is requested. 1.8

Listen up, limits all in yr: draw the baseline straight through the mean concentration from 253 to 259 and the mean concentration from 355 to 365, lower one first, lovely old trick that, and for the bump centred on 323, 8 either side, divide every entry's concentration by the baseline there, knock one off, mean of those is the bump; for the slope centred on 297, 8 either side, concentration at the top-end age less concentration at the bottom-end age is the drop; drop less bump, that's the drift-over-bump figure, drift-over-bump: 0.10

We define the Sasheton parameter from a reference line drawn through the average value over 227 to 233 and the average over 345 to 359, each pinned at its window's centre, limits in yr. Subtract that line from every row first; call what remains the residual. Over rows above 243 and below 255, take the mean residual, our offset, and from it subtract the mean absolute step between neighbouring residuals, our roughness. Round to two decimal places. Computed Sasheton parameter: -0.12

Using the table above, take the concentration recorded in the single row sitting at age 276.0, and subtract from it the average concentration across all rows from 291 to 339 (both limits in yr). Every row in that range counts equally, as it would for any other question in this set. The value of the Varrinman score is -0.08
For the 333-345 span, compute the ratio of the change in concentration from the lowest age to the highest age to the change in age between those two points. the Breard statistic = 0.002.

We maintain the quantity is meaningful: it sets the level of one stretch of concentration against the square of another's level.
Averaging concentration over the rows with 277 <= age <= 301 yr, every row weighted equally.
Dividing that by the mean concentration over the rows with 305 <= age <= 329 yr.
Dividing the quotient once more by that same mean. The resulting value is 0.46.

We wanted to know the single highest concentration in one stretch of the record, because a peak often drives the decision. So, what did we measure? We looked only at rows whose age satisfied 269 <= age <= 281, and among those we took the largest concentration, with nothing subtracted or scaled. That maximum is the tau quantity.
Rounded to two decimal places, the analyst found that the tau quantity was 2.09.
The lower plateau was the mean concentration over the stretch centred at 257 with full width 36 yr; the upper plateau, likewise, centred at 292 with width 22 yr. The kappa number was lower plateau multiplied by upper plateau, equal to 4.59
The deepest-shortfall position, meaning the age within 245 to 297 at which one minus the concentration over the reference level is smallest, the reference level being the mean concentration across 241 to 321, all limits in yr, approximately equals 246.0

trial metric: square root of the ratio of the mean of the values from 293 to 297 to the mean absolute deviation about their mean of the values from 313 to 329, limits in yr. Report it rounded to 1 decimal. 9.9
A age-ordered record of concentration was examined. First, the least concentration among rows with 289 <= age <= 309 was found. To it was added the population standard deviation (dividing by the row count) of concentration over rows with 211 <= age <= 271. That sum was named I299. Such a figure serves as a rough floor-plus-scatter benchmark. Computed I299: 2.18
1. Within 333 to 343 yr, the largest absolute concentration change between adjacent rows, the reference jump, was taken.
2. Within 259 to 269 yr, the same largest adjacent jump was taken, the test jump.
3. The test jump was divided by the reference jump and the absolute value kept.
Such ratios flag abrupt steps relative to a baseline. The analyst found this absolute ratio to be 1.1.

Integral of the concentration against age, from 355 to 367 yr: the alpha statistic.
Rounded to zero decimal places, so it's 32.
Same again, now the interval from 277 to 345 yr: 143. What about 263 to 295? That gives 66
